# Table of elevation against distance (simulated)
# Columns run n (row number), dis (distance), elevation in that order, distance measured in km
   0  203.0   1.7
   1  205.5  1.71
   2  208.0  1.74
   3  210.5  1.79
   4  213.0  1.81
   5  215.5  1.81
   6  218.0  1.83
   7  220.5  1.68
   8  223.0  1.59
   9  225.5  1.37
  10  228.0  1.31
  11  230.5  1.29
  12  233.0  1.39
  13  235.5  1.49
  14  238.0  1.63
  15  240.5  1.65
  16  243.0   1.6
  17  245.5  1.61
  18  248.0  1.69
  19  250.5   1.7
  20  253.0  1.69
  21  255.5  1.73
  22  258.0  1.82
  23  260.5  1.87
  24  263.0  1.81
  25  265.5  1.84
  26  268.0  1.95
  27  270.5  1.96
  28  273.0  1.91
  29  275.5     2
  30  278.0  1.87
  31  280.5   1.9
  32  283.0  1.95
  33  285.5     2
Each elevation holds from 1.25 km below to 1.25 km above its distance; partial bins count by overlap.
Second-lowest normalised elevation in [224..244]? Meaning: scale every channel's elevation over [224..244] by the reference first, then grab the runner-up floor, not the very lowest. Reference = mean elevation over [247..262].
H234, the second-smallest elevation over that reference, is 0.75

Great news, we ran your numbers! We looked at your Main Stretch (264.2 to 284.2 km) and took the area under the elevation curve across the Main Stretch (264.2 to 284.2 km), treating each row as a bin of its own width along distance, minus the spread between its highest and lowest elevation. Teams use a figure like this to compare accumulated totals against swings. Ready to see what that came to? 38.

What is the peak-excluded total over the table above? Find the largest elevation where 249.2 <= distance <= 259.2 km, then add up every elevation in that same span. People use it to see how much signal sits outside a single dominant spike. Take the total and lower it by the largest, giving 5.1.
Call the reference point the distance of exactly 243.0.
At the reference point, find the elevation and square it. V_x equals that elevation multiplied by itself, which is 2.6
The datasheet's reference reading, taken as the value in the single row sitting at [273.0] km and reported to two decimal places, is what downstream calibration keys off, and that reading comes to 1.91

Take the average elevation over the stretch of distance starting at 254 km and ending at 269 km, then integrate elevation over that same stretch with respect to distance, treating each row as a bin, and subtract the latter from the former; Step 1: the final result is -26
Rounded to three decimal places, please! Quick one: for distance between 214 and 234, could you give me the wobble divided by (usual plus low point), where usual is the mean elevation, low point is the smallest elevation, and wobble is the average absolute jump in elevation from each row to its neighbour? 0.033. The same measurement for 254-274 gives 0.016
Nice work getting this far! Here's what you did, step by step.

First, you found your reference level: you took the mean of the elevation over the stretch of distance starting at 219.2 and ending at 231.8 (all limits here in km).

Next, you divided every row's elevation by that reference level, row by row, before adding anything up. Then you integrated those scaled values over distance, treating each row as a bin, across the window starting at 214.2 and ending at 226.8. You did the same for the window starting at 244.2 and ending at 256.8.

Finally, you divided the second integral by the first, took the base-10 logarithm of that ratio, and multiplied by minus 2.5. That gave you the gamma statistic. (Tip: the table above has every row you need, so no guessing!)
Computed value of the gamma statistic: -0.02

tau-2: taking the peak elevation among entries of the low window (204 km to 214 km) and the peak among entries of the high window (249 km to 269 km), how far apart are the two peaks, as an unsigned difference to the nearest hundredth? 0.14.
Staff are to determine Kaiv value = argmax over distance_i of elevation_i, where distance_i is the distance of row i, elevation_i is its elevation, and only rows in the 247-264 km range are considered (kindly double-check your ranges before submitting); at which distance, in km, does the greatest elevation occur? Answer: 260.5 km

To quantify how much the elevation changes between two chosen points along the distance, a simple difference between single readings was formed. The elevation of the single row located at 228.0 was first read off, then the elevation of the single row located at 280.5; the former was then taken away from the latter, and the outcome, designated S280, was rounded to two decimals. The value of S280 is 0.59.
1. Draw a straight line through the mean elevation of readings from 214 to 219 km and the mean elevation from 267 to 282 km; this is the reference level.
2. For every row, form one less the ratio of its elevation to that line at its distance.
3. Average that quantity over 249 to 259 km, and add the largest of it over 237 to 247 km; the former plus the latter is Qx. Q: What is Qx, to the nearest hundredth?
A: 0.23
